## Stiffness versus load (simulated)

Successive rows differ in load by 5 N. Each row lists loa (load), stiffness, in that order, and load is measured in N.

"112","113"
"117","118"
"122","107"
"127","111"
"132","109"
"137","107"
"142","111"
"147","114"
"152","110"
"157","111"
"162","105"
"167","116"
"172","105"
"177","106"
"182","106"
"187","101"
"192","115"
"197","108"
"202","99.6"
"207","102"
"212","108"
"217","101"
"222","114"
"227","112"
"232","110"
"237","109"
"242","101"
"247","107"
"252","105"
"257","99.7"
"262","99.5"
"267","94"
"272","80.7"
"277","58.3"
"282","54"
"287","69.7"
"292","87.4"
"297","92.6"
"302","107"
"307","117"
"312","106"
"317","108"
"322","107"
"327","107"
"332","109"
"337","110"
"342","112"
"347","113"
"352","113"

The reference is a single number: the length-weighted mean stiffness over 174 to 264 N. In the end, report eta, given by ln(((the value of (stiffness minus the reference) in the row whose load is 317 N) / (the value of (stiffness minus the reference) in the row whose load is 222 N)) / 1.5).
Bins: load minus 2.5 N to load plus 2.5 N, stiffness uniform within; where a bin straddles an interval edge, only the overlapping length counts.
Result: -1.7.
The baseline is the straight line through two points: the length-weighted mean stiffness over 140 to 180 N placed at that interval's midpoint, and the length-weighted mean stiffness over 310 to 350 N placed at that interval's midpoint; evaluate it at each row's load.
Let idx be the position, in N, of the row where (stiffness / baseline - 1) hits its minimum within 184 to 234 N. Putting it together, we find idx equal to 202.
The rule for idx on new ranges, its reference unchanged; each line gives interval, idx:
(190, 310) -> 282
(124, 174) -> 162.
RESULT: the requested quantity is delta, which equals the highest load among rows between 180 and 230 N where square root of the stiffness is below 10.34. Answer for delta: 217 N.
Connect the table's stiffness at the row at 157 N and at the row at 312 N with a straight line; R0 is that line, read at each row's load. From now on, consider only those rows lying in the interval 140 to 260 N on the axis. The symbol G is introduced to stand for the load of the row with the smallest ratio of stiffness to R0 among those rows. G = 202 N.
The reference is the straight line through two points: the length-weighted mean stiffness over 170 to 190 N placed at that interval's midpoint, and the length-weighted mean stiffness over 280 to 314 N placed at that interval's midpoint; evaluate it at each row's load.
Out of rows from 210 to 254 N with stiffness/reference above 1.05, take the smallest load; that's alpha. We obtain 212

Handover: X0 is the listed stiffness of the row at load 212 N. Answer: 108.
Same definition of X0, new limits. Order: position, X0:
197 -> 108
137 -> 107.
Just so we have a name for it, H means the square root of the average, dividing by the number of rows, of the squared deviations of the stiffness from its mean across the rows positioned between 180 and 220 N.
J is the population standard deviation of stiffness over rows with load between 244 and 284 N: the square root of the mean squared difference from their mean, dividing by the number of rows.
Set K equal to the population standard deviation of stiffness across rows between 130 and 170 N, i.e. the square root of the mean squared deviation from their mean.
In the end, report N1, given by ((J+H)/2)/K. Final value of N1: 3.7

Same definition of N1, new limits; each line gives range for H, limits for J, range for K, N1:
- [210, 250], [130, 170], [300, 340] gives 1.2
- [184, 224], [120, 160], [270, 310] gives 0.2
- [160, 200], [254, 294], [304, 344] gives 3.2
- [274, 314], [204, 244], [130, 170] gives 4.1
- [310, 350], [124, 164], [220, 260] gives 0.5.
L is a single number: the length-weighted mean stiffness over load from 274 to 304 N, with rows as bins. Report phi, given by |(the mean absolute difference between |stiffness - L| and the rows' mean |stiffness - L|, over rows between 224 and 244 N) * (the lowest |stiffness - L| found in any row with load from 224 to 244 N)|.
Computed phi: 81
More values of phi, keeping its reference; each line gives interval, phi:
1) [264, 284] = 19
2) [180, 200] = 93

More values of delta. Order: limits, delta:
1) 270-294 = 292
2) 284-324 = 312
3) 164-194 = 187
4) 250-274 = 272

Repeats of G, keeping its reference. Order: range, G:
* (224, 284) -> 282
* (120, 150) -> 122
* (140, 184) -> 162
